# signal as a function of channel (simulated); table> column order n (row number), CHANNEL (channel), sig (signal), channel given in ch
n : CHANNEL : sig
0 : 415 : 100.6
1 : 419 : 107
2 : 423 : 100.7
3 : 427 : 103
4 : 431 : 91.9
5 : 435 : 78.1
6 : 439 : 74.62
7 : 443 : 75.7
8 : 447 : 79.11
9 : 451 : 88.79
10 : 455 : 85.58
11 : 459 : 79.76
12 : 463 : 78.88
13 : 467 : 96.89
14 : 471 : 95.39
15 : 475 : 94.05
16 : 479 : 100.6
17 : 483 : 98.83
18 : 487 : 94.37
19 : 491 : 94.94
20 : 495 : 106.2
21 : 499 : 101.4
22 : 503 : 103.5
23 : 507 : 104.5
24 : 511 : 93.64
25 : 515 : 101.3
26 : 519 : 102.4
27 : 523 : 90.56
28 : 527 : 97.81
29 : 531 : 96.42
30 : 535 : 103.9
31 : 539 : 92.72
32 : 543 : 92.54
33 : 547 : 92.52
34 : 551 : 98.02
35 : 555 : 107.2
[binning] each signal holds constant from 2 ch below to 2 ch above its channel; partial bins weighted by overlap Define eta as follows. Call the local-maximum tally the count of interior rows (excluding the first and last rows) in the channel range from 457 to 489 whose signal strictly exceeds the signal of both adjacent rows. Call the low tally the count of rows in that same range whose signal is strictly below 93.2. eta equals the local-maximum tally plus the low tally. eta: 4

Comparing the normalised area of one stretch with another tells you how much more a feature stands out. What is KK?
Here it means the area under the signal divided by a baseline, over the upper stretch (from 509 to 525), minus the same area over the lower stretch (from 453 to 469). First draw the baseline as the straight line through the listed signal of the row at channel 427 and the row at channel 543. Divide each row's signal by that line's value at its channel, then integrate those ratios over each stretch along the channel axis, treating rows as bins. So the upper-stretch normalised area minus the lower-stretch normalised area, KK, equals 2.7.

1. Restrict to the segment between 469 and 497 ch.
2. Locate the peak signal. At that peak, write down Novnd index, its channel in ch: 495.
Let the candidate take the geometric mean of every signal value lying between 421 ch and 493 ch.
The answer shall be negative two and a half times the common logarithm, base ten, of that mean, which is -4.87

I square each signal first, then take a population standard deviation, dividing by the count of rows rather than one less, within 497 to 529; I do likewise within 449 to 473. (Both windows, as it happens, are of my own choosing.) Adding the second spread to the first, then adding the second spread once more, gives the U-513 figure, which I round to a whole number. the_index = 3352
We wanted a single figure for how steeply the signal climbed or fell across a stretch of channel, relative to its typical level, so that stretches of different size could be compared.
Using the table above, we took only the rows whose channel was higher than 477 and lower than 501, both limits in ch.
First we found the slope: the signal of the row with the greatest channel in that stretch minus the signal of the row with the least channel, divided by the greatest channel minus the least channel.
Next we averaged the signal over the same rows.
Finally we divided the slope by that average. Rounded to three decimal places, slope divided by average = 0.000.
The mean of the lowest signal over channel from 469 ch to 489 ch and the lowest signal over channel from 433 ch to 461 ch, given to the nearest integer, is 84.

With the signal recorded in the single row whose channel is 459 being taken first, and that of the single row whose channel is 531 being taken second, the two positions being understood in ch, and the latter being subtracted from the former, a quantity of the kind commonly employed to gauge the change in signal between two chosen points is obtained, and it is -17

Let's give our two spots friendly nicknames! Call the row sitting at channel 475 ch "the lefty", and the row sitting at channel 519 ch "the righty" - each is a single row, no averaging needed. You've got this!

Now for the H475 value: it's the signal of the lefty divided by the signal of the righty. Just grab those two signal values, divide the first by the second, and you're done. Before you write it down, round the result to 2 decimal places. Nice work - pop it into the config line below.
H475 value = 0.92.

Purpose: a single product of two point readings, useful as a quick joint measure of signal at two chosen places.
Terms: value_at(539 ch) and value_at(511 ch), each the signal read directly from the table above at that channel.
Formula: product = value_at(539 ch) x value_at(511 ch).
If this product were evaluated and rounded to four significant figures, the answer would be 8682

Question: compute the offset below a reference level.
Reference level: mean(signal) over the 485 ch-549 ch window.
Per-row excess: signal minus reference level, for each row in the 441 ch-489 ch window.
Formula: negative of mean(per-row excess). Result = 9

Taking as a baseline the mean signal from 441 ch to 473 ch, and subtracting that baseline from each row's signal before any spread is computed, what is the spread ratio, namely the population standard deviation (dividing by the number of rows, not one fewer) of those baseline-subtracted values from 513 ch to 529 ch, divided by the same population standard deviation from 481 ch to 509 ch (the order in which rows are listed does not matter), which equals 1.1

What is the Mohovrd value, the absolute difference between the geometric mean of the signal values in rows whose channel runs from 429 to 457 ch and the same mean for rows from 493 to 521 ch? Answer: 20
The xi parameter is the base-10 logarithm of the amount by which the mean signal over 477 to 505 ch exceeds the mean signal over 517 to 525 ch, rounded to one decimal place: 0.5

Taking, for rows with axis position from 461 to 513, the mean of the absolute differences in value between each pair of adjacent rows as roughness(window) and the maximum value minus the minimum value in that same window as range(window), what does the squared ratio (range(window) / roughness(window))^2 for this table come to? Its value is 26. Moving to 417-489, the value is 34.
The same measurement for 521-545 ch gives 6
